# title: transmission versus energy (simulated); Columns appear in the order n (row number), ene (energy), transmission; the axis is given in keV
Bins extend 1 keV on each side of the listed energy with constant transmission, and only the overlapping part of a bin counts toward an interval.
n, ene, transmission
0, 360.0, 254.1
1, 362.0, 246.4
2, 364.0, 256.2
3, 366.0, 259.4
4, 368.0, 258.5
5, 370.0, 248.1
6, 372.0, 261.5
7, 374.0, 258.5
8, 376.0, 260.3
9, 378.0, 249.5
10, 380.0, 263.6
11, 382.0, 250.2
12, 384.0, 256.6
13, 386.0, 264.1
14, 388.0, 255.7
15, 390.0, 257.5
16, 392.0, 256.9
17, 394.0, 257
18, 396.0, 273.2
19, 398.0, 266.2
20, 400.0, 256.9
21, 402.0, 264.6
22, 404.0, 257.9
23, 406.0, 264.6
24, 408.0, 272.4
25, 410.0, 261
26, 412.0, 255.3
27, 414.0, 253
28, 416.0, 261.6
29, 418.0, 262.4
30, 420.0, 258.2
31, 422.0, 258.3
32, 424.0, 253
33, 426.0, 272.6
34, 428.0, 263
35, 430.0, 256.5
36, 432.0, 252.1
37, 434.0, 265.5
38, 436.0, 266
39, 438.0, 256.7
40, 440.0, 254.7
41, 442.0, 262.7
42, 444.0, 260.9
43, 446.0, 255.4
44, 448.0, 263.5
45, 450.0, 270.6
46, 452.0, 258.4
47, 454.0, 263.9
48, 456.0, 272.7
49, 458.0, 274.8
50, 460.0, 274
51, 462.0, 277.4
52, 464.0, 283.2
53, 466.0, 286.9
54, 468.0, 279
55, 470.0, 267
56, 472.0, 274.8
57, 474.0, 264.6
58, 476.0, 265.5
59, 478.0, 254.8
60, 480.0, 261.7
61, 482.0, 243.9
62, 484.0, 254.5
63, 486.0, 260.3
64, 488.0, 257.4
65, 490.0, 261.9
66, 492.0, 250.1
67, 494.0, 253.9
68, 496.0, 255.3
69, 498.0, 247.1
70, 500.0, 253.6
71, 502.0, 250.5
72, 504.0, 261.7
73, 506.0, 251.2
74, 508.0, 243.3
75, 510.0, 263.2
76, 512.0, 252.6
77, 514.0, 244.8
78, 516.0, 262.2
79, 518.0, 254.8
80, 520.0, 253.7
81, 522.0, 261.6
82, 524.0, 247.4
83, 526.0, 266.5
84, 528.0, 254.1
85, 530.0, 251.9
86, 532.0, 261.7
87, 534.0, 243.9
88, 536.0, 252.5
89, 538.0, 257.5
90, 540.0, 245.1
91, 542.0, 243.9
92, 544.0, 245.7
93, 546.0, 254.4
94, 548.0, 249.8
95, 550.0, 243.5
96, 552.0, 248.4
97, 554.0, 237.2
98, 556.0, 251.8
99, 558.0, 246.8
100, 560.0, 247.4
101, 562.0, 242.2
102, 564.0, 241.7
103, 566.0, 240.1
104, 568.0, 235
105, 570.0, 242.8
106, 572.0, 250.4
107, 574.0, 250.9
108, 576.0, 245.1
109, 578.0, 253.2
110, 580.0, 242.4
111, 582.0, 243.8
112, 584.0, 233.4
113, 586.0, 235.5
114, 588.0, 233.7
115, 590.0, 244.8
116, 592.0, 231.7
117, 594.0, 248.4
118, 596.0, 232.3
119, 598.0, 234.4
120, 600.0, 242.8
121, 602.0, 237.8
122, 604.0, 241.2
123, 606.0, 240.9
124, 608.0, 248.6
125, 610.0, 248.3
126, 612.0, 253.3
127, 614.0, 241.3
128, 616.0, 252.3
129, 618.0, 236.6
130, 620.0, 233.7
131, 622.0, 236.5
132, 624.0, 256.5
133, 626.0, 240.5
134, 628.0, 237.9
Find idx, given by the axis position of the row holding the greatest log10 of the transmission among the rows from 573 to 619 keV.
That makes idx 612.0 keV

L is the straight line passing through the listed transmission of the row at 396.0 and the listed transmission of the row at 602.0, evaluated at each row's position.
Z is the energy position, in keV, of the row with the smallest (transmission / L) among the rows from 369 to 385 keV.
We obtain 370.0 keV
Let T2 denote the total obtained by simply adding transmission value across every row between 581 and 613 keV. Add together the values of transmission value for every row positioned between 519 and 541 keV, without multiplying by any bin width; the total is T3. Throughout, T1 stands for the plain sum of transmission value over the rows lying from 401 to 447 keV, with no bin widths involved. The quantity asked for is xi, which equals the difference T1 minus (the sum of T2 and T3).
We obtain -658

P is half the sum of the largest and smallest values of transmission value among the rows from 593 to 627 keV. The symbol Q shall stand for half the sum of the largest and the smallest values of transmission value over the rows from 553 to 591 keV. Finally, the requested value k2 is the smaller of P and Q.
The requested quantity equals 243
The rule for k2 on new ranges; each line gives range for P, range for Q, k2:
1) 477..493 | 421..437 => 253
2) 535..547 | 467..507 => 251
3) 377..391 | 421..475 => 257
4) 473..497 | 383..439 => 255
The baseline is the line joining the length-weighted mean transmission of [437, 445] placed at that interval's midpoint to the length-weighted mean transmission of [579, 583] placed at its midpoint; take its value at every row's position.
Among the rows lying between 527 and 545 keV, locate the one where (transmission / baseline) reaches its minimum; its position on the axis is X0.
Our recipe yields 534.0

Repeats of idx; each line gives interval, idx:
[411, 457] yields 456.0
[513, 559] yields 526.0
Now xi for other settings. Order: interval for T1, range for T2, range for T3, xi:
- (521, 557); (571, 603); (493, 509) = -1360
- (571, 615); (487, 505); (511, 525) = 1266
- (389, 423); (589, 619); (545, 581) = -3621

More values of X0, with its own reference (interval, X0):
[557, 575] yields 568.0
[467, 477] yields 474.0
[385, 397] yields 388.0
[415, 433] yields 432.0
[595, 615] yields 596.0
